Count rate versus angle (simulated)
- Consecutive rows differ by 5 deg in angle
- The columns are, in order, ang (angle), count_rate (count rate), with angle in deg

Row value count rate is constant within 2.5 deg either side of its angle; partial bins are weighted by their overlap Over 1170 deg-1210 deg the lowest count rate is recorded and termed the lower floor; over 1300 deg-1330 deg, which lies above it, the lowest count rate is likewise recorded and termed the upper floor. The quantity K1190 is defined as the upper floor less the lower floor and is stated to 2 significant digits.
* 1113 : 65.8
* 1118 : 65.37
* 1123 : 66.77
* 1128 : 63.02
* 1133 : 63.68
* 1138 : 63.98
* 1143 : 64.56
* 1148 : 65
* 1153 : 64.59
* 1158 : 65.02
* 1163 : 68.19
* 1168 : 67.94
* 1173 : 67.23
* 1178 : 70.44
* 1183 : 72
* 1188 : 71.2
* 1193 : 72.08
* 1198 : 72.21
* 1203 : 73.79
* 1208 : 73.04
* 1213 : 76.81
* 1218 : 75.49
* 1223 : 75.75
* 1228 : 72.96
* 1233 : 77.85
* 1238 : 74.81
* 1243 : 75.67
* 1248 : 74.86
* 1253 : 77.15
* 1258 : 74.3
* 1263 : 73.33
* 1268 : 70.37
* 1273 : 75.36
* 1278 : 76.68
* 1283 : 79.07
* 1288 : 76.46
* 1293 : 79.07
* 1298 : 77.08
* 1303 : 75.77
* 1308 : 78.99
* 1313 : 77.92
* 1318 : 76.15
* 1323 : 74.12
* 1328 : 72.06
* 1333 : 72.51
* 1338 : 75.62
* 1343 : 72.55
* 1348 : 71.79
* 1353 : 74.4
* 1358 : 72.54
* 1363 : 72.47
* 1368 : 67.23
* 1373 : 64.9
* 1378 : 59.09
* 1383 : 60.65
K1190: 4.8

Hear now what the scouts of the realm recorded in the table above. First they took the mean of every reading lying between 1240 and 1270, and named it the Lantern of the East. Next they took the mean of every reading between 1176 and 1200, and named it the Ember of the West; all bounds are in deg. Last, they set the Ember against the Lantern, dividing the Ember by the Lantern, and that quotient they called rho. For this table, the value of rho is 0.96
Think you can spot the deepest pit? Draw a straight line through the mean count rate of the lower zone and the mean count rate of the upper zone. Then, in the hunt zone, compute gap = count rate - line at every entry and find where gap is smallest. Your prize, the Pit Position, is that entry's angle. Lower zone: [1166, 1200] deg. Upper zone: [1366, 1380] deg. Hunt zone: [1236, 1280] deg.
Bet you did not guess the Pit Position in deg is 1268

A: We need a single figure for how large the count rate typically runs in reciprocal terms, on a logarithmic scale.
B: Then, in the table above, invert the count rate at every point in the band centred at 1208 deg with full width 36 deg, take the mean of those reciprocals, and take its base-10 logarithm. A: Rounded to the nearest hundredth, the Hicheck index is -1.87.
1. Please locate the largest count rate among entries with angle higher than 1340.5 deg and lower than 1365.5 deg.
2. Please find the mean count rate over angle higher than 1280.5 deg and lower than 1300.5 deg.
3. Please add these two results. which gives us 152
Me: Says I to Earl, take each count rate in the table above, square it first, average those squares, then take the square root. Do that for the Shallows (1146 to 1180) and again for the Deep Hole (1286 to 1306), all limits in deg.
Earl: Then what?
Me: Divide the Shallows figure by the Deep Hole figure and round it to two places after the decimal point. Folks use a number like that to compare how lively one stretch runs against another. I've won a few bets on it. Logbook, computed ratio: 0.87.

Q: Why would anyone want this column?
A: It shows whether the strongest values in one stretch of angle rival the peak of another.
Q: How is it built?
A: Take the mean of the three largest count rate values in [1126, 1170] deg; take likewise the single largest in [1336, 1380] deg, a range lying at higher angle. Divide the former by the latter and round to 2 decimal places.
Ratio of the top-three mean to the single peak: 0.89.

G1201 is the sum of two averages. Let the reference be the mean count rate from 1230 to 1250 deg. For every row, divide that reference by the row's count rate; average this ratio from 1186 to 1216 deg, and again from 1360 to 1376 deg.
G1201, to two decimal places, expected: 2.15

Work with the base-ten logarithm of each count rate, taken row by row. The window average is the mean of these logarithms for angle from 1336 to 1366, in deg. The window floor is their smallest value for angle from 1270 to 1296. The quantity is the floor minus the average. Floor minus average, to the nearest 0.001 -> 0.013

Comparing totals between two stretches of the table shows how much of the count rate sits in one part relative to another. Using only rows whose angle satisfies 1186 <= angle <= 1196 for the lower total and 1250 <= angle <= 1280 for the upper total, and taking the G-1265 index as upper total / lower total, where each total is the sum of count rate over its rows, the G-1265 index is 3.12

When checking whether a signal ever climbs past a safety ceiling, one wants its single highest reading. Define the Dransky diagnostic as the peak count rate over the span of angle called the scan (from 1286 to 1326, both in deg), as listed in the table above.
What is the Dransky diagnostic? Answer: 79.07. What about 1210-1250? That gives 77.85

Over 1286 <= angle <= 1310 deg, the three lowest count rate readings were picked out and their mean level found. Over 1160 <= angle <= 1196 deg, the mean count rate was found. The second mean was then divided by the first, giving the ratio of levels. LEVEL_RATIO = 0.91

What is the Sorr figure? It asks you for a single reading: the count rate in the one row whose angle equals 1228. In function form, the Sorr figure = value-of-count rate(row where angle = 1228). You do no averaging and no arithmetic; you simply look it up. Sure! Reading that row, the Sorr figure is 72.96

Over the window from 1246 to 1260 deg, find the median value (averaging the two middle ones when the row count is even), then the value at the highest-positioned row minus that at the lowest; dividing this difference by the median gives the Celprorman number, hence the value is -0.01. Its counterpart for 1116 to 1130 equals -0.04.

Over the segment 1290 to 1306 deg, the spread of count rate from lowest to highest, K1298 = 3.3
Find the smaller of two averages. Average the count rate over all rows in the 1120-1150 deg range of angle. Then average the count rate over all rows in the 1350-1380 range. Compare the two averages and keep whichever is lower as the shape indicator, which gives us 64.5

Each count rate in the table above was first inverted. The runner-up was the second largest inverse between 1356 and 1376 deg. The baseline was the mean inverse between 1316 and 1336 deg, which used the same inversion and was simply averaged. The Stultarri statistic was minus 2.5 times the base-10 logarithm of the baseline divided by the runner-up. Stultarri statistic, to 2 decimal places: 0.10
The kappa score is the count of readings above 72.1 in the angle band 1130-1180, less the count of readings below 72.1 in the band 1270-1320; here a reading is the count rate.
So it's 0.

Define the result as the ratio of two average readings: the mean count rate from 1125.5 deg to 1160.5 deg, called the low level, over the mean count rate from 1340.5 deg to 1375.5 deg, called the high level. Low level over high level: 0.907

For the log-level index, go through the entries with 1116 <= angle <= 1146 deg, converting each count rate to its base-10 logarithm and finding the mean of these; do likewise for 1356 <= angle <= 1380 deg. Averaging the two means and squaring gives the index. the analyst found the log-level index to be 3.31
